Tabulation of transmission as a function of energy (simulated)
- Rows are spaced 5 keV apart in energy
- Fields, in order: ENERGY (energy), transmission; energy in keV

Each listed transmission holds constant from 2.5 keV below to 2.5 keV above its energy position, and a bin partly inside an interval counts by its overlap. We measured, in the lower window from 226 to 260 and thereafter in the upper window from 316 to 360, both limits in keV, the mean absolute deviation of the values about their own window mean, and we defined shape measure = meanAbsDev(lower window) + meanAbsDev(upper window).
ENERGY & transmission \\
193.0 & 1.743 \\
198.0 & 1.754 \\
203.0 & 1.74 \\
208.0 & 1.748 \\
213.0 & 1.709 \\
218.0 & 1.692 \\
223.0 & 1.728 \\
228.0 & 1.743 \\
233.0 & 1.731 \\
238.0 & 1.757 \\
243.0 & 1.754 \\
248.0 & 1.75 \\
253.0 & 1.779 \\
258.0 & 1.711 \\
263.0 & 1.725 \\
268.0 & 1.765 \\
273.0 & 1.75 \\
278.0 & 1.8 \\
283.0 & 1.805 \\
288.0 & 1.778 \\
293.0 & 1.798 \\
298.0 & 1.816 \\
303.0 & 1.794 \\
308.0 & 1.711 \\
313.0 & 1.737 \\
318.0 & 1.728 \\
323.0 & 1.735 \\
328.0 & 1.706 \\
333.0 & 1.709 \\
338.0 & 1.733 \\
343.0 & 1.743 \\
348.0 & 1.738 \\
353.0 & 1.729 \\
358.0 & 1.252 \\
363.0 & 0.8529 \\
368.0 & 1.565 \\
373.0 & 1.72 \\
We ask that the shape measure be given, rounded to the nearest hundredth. 0.11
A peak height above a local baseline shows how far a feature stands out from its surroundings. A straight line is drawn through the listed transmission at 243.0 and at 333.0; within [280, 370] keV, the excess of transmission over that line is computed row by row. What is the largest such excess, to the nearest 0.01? 0.09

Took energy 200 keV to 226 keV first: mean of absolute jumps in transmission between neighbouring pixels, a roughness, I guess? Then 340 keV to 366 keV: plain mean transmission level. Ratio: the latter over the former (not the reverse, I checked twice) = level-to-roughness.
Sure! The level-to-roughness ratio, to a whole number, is 59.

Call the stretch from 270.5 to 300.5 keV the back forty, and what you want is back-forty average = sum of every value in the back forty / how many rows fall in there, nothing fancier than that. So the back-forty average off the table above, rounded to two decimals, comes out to 1.79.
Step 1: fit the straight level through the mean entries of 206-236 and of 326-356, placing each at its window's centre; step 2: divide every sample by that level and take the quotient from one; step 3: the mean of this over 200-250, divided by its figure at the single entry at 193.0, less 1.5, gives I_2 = -0.9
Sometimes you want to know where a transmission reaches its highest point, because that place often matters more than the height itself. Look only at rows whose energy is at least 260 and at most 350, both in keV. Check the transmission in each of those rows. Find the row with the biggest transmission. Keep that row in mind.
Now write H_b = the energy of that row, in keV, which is 298.0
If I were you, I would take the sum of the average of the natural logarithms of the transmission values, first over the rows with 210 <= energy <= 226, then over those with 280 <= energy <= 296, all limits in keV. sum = 1.12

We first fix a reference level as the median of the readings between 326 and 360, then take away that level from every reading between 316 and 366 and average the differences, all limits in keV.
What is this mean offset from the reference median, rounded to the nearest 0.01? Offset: -0.14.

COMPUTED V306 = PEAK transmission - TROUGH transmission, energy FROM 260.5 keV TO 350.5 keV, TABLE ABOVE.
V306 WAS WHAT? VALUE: 0.110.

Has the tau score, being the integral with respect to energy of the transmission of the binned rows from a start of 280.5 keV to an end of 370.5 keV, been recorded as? 150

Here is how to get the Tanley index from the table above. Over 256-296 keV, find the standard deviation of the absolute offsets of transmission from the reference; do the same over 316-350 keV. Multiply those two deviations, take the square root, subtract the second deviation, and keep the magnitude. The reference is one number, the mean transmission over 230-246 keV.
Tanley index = 0.0022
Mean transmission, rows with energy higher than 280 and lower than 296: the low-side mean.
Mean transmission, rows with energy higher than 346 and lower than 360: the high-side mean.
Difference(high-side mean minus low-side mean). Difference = -0.22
